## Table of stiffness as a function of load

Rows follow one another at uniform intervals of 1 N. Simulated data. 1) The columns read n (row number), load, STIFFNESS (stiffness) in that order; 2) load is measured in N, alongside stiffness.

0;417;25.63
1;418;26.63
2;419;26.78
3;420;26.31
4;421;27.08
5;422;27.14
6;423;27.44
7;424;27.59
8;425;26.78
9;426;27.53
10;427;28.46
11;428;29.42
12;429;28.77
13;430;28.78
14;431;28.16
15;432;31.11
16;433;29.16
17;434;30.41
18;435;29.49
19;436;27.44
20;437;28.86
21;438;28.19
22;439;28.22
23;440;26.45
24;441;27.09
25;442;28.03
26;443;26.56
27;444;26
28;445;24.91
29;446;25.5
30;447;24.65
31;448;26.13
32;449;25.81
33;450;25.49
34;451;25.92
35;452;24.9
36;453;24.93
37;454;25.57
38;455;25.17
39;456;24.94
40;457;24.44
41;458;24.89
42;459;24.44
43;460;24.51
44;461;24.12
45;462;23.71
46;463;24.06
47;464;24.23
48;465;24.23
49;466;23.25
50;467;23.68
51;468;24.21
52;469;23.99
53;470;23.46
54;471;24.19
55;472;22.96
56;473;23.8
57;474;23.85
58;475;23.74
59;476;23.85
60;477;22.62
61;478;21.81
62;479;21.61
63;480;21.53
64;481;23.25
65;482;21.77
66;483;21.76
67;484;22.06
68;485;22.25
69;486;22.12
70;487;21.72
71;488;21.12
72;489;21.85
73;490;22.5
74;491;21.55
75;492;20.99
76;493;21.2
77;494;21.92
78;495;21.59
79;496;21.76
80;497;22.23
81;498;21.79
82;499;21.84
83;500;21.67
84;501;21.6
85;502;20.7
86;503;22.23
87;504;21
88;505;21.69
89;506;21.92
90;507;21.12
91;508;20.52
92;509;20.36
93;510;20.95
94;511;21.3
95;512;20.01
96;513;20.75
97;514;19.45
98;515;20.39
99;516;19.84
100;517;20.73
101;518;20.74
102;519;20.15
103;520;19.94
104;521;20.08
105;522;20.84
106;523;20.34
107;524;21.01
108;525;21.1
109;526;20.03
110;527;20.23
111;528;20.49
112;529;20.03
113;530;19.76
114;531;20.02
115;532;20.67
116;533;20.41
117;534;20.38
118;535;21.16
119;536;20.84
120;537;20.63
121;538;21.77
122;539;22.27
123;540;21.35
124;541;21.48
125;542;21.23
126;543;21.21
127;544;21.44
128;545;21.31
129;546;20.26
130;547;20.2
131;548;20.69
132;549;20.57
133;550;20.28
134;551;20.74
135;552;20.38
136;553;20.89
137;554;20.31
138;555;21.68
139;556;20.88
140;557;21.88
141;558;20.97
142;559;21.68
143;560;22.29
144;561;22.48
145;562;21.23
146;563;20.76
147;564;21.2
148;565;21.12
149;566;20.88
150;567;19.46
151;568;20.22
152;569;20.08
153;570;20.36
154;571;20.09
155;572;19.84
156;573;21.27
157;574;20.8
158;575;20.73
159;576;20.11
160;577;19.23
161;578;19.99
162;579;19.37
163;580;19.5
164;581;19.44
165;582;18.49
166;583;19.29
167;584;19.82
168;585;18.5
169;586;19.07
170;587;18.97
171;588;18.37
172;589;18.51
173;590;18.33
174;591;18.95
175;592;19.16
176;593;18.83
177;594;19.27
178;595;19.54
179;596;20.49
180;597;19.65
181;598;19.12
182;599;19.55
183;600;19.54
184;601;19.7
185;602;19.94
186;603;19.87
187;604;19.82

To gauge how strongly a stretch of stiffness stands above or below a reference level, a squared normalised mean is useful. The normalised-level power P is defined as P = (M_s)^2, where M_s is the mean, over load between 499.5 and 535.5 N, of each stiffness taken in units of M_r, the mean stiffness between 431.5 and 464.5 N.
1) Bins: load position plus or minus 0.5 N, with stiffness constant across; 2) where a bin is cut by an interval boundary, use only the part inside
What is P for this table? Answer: 0.62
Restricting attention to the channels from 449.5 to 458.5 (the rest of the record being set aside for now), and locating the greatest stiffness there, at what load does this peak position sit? 451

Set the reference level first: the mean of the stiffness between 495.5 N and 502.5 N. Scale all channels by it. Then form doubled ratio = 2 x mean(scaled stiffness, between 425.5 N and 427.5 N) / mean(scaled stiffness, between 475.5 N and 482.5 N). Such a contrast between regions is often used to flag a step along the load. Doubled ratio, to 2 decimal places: 2.51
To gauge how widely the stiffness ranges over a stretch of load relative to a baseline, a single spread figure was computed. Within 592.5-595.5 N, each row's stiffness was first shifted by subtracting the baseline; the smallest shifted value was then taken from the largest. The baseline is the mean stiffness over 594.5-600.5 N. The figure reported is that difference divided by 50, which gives 0.0142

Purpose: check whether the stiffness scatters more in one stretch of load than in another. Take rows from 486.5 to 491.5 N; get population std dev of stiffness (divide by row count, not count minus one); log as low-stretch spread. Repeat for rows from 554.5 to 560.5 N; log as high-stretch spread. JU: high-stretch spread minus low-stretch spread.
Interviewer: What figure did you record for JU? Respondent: 0.05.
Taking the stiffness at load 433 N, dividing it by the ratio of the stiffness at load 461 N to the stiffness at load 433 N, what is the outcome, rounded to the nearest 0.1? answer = 35.3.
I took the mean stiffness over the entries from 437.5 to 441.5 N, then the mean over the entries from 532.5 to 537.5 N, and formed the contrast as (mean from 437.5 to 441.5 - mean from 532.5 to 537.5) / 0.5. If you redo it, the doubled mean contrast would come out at 14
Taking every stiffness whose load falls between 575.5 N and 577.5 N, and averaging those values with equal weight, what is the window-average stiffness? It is 19.7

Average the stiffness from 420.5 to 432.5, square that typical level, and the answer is 795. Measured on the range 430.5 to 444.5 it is 797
